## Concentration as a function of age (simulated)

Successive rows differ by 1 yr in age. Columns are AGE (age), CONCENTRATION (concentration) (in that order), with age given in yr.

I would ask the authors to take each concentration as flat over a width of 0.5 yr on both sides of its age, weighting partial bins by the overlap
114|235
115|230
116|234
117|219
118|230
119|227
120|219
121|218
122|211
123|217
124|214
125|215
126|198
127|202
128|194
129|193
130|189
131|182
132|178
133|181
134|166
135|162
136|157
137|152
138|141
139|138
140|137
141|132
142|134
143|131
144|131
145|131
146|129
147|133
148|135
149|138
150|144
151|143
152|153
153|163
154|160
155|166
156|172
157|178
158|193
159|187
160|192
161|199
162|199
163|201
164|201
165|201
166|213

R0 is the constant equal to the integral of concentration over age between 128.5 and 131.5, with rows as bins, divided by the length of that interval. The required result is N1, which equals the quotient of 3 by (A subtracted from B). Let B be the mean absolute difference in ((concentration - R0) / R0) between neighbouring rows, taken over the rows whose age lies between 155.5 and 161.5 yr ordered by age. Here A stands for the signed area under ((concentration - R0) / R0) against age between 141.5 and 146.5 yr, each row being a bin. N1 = 1.9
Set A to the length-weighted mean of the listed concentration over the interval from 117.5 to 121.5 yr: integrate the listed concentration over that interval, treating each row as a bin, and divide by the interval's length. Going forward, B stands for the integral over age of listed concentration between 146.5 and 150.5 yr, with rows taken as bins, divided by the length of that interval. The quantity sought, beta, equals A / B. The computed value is 1.63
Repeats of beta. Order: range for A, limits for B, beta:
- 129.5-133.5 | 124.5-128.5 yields 0.90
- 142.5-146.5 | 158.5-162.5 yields 0.67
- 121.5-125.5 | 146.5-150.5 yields 1.56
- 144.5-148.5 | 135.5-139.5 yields 0.90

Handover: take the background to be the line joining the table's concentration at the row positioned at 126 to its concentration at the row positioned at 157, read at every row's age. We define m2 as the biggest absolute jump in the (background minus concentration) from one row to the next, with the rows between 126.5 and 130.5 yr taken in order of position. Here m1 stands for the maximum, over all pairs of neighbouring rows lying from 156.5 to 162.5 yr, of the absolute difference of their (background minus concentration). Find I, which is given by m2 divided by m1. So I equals 0.5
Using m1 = 15.6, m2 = 7.4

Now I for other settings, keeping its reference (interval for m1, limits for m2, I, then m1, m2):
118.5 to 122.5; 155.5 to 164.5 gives 2.1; 7.4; 15.6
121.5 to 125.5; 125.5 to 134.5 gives 2.2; 6.6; 14.4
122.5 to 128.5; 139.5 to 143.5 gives 0.3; 16.4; 4.4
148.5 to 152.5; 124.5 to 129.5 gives 1.5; 10.6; 16.4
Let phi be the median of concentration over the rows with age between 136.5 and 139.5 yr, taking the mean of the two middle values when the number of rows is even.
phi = 141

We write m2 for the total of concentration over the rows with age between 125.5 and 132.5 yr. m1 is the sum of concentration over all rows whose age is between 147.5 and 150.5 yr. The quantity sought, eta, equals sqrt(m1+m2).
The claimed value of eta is 42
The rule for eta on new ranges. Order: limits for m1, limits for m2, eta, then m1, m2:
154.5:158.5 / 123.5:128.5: 42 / 709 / 1023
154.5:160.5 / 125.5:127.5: 39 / 1088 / 400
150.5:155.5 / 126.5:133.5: 46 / 785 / 1319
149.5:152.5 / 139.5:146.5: 37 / 440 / 925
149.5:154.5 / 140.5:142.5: 32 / 763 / 266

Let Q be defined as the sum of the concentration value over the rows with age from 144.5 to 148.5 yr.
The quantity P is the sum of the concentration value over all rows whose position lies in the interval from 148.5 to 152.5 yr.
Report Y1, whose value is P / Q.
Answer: 1.1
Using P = 578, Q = 528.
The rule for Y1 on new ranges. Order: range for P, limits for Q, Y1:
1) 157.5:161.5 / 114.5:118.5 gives 0.8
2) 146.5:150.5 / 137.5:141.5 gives 1.0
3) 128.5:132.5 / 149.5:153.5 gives 1.2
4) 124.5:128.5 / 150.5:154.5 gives 1.3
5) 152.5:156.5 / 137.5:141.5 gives 1.2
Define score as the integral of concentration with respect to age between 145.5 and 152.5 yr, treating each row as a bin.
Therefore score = 975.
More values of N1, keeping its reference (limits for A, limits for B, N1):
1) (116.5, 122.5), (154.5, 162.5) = -3.0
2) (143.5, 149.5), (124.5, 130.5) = 1.7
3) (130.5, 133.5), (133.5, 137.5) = 20.4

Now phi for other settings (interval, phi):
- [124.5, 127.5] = 202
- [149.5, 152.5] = 144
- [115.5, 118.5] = 230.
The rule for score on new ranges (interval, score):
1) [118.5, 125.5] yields 1521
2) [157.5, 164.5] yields 1372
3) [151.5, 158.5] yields 1185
